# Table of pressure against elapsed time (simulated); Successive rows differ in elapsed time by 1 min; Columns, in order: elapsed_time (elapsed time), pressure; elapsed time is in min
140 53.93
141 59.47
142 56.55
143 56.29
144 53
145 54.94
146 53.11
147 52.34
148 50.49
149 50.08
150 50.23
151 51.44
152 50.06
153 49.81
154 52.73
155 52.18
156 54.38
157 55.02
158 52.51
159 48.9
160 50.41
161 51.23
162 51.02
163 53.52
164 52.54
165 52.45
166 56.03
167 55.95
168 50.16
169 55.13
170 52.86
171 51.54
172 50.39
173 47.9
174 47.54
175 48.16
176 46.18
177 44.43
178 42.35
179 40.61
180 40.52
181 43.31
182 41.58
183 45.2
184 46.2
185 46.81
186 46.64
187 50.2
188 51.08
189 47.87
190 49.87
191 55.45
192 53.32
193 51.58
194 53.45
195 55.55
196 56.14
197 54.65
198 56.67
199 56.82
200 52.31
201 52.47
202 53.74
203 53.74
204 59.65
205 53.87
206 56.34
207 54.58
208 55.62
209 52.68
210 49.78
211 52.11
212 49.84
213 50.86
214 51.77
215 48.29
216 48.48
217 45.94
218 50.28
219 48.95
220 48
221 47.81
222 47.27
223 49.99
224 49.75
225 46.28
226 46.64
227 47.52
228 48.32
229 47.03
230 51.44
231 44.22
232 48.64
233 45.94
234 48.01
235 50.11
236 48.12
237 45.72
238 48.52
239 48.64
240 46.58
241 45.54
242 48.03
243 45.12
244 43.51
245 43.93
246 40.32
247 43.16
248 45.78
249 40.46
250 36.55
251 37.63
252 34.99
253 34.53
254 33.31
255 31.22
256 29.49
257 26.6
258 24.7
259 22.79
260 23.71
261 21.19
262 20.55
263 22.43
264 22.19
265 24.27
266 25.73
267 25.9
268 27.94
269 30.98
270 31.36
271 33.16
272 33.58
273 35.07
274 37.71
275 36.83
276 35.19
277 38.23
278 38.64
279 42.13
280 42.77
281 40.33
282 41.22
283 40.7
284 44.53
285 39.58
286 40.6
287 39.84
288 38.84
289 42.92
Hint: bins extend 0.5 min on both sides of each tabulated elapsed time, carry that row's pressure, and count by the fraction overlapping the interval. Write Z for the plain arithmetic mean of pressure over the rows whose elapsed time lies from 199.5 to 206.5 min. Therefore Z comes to 55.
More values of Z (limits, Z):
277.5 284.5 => 41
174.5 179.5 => 44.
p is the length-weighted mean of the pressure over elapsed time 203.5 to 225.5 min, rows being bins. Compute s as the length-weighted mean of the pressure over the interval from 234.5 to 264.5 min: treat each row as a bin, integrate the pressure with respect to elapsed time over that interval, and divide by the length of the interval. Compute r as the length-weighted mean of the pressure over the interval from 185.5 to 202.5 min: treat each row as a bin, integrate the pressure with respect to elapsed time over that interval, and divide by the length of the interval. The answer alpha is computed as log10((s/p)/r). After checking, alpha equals -1.86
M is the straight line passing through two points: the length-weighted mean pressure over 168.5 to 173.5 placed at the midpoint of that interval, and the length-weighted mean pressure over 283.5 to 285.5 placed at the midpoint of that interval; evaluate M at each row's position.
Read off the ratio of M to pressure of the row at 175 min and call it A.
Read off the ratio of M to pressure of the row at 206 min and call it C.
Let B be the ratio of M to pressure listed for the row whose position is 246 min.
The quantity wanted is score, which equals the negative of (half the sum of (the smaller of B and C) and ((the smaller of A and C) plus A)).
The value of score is -1.40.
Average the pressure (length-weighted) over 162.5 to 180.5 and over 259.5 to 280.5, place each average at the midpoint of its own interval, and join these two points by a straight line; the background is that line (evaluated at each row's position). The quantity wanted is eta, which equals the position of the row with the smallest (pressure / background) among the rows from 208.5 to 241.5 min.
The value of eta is 217 min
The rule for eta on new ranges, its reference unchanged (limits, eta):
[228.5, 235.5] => 231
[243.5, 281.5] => 262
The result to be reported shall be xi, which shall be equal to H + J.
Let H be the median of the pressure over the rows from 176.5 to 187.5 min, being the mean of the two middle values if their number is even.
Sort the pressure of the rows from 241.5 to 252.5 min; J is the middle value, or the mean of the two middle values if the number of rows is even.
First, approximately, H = 44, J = 43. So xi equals 88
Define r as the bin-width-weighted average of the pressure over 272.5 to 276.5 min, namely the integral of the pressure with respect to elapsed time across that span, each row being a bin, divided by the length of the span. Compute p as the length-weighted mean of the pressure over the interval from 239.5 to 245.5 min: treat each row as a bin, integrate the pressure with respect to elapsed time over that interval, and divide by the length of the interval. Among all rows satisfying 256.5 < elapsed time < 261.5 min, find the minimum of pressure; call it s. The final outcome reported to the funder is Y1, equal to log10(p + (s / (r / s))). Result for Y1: 1.76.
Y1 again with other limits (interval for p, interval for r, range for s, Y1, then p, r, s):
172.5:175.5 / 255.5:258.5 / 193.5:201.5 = 2.17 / 47.9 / 27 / 52.31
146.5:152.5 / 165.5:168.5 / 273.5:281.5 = 1.87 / 50.8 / 54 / 35.19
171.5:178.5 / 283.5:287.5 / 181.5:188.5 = 1.95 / 46.7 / 41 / 41.58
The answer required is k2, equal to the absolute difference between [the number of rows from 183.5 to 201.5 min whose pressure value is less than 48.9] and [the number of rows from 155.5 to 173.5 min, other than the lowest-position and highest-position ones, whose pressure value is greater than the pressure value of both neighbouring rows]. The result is 1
